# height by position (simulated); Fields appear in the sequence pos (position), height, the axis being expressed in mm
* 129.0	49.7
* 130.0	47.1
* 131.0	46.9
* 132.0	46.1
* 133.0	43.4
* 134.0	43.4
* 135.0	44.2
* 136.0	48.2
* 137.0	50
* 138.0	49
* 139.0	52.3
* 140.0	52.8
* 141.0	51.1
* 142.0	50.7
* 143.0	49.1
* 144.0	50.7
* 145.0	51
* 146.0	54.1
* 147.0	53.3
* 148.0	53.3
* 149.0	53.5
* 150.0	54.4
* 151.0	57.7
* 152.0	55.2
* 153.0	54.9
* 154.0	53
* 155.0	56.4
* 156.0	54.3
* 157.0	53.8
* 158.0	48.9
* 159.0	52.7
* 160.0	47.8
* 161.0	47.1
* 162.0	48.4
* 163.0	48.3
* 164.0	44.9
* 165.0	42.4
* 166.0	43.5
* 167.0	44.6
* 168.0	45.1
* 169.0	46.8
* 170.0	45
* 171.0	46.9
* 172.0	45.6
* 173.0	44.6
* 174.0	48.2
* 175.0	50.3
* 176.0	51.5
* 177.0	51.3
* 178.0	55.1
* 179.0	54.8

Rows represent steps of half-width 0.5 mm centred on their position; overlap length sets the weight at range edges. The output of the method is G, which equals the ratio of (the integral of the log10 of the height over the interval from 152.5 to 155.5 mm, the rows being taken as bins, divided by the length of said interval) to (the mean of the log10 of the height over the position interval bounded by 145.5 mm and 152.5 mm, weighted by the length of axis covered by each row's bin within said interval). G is 1.00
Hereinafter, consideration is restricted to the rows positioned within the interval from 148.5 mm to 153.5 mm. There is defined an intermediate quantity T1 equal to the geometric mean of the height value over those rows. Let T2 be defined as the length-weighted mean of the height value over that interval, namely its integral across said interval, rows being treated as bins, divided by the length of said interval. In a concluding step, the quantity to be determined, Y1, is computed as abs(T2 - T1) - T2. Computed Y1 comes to -55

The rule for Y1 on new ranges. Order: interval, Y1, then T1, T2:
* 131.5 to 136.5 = -45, 45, 45.1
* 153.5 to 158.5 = -53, 53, 53.3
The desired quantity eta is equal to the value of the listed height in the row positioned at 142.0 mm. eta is 50.7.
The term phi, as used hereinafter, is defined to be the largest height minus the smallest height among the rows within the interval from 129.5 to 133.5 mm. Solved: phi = 4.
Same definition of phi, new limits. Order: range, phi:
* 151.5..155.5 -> 3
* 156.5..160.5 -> 6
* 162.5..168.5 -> 6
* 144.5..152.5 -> 7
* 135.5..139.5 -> 4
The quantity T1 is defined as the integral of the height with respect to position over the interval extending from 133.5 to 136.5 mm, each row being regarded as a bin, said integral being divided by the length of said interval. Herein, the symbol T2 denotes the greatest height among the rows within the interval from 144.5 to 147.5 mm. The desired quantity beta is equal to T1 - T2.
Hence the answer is -9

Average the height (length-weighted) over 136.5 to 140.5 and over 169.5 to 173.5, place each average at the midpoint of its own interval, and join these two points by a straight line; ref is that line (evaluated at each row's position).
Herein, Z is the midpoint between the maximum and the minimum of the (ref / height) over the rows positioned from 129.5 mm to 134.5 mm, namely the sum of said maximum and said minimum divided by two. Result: 1.16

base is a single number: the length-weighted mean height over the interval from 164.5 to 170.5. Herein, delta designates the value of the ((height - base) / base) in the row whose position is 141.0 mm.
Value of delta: 0.15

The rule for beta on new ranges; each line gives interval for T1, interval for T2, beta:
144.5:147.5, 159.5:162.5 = 4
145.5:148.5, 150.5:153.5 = -4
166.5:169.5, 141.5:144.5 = -5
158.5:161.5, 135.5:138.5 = -1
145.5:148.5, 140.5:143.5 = 2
